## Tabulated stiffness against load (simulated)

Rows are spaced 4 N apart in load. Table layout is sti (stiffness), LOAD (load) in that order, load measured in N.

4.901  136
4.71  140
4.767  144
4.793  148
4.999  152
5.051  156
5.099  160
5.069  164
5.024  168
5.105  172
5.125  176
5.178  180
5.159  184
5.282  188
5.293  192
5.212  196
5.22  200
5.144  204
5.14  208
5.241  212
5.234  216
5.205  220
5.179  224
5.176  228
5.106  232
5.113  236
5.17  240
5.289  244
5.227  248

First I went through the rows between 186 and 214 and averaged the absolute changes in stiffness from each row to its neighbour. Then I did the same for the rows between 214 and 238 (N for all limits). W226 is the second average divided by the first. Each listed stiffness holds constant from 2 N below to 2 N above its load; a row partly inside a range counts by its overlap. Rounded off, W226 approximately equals 0.58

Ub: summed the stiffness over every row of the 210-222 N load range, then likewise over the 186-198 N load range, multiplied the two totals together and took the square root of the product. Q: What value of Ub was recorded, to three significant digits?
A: 15.7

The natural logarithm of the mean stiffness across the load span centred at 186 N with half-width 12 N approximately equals 1.65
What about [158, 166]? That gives 1.63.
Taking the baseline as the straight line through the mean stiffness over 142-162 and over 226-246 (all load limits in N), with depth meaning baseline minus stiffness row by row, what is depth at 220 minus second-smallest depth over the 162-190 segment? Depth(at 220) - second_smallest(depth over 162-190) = 0.08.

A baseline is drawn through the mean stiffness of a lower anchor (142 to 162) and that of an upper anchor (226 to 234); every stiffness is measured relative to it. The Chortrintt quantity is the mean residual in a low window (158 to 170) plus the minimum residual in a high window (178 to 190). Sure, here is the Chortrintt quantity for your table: 0.23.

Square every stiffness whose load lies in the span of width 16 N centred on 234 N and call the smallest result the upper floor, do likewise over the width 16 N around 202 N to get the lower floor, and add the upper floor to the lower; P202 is 52.49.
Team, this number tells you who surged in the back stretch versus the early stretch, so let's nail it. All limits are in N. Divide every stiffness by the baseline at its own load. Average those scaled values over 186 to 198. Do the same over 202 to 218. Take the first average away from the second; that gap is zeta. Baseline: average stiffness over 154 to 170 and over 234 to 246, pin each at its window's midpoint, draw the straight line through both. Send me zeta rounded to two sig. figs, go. -0.020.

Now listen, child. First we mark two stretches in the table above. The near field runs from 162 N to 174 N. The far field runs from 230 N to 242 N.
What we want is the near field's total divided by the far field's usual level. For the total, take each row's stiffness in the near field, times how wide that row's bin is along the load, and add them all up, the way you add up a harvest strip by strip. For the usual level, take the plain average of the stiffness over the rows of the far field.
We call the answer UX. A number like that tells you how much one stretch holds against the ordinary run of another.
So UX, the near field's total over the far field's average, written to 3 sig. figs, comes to 11.9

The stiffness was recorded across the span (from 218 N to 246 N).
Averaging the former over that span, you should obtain 5.18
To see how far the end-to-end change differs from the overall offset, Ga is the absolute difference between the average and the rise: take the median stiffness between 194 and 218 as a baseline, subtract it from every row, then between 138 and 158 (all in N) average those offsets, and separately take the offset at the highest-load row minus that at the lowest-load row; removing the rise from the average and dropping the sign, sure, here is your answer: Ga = 0.69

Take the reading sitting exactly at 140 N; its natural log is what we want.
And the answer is 1.55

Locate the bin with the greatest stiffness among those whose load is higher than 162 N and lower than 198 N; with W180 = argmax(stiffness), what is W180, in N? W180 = 192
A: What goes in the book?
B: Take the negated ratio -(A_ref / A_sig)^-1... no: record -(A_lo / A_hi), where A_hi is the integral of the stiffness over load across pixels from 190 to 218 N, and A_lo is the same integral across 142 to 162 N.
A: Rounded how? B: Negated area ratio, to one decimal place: -0.7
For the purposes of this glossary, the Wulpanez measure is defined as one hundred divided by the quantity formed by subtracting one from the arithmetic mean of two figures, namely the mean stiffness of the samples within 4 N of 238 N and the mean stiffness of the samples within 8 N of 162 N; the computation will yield 24.4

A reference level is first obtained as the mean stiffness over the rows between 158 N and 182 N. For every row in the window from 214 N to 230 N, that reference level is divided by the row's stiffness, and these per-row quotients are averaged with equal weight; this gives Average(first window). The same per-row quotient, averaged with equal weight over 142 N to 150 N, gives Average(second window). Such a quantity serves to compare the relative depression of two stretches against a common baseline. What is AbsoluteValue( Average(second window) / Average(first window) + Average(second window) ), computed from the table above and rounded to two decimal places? 2.15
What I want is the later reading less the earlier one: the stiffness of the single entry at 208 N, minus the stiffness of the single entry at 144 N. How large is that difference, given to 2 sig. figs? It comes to 0.37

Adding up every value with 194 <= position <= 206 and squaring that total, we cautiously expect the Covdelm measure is 243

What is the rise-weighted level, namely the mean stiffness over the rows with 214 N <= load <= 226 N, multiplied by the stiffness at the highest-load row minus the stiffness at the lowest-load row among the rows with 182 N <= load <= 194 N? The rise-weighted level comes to 0.7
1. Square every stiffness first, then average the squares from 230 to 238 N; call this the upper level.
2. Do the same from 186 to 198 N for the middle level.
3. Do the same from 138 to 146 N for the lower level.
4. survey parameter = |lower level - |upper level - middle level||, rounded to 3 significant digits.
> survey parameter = 20.9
